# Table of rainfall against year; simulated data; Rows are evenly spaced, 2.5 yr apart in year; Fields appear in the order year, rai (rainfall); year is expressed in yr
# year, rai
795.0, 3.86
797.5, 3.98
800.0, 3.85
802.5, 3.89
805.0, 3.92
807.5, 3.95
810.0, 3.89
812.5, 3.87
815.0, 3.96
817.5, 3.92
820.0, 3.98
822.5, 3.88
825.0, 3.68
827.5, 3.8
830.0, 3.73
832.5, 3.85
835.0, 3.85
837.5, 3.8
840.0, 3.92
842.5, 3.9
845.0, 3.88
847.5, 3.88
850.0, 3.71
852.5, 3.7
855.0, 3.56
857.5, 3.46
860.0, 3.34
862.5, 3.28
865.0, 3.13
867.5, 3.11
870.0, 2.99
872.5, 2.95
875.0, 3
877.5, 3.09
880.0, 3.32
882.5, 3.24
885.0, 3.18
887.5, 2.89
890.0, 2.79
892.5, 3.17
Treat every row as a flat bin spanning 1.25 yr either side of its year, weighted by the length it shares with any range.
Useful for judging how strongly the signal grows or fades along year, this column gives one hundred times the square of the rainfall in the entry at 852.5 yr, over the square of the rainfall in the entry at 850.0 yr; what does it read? 99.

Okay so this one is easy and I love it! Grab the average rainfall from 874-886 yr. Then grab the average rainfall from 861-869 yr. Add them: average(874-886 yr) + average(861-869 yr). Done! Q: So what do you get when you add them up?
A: 6.3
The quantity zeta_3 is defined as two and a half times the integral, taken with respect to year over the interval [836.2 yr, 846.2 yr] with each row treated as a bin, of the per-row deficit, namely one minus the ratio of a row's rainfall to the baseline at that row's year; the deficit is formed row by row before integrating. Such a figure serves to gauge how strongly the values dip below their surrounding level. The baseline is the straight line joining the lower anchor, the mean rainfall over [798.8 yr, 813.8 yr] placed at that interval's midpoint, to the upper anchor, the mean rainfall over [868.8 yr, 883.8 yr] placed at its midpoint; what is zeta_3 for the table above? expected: -2.7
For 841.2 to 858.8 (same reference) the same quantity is -4.2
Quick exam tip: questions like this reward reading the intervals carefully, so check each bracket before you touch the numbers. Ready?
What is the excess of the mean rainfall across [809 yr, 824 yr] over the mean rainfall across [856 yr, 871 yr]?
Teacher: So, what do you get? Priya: 0.7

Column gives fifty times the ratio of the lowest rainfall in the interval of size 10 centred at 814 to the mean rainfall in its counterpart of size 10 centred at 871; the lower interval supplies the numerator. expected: 64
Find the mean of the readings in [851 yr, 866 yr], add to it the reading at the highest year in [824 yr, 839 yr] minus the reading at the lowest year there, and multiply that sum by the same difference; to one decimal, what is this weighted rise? 0.4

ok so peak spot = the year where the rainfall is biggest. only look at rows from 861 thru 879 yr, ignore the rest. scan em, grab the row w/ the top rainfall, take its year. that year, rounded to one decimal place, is 862.5 yr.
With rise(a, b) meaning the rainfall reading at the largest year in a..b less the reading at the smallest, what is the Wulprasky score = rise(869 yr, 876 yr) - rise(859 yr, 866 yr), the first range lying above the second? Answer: 0.2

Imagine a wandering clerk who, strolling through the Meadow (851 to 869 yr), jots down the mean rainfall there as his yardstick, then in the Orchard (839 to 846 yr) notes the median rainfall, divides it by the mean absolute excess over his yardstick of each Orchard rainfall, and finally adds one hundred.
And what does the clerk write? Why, 107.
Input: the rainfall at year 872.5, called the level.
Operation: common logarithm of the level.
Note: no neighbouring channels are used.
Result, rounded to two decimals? 0.47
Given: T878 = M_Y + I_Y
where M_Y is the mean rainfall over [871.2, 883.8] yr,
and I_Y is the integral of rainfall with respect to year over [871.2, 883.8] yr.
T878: 42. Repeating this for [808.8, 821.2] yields 53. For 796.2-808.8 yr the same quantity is 53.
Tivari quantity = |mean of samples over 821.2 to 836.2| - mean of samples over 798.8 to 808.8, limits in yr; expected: -0.10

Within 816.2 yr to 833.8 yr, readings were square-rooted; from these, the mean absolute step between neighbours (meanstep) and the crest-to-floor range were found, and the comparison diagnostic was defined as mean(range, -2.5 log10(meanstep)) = 1.97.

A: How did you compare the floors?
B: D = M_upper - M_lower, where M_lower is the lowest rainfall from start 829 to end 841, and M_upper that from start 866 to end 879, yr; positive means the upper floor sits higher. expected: -0.78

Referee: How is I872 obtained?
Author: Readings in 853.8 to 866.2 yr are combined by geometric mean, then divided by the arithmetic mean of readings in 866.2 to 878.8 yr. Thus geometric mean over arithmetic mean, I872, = 1.11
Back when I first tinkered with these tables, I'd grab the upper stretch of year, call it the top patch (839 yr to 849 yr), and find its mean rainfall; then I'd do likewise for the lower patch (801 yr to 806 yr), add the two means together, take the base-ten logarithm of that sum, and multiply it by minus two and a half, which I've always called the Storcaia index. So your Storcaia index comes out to -2.23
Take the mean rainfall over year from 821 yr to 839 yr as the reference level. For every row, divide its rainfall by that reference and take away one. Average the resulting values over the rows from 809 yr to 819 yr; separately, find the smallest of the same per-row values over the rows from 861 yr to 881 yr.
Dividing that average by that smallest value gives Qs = -0.13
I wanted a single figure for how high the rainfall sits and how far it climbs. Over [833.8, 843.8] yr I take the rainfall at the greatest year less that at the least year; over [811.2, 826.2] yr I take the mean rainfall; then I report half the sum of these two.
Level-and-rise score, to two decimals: 1.97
